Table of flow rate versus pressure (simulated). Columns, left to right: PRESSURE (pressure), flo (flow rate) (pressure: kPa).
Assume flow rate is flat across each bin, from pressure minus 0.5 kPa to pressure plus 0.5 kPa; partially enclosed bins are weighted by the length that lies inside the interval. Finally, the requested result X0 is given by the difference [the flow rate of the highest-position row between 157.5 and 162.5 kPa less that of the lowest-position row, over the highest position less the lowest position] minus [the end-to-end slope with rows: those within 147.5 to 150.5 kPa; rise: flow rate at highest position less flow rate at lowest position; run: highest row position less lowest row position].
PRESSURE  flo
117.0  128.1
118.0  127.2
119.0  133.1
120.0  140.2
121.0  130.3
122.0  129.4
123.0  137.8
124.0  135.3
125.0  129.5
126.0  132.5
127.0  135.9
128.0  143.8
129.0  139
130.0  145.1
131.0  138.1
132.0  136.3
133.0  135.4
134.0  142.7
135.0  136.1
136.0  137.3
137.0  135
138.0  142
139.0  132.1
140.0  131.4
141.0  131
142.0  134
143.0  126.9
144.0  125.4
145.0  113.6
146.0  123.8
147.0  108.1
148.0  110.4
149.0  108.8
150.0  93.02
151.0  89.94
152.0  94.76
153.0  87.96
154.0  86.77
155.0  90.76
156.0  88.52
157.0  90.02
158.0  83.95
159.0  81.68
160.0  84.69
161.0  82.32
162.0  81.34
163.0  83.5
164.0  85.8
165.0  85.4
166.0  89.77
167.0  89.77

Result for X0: 8.0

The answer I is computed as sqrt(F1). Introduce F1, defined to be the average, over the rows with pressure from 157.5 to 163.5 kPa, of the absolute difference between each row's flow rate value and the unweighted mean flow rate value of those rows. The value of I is 1.06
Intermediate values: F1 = 1.1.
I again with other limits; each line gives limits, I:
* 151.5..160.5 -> 1.74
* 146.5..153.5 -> 2.94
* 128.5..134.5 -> 1.73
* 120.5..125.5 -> 1.81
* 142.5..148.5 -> 2.71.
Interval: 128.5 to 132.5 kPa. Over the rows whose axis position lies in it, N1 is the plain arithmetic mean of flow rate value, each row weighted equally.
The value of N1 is 140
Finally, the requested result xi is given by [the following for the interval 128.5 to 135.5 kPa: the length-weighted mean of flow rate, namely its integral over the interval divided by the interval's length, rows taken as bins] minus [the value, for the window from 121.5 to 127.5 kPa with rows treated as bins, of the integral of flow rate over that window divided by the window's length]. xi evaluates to 6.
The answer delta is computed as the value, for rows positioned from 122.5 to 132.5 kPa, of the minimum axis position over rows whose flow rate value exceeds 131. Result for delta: 123.0 kPa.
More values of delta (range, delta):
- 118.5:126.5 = 119.0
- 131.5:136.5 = 132.0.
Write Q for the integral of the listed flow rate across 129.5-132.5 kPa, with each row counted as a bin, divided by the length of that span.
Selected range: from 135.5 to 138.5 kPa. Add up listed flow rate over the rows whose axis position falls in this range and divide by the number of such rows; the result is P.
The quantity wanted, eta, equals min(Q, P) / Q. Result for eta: 0.99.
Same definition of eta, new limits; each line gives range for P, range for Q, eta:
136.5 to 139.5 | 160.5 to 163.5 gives 1.00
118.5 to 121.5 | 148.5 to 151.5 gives 1.00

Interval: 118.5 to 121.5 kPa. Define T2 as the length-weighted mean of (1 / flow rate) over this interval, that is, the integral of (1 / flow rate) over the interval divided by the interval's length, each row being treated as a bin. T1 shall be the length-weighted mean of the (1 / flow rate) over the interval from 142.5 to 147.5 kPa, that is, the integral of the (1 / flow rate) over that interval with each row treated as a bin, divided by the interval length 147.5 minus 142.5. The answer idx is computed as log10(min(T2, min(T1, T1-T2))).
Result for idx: -3.0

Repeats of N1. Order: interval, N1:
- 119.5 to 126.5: 134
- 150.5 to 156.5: 90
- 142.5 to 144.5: 126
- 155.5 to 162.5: 85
